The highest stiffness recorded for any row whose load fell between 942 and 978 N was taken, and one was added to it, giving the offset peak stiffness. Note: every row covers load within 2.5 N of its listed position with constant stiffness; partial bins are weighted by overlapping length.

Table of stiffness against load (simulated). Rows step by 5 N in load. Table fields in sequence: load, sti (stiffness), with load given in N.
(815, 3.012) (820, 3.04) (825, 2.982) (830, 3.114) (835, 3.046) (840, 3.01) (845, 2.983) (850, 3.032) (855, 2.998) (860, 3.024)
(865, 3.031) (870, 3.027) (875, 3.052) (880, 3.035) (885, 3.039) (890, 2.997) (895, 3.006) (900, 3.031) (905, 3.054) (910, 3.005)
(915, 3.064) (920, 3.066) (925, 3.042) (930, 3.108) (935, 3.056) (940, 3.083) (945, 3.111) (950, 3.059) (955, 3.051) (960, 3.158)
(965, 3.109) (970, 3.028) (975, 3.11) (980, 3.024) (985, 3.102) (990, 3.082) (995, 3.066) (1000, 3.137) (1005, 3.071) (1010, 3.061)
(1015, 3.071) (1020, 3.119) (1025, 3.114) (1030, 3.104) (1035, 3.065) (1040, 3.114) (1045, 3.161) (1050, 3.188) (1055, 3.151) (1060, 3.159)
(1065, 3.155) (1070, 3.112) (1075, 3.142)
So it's 4.16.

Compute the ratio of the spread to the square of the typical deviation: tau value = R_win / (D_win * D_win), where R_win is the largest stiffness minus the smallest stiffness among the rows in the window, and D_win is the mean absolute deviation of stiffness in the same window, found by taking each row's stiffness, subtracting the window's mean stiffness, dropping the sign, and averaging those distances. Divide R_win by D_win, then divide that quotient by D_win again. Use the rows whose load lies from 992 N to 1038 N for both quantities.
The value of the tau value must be 117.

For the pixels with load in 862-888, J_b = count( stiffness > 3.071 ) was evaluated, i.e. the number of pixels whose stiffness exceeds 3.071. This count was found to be 0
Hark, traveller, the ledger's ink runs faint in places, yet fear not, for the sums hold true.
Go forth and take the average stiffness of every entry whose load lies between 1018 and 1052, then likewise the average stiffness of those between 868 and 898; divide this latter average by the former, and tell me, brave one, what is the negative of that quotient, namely -0.969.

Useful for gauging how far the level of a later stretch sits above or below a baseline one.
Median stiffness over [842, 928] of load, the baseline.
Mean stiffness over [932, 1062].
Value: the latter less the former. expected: 0.067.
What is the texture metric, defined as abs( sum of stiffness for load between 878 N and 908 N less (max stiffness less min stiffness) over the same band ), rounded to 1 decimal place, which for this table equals 18.1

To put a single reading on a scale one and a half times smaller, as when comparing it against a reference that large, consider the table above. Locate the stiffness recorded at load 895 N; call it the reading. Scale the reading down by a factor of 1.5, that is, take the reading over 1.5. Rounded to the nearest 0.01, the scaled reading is 2.00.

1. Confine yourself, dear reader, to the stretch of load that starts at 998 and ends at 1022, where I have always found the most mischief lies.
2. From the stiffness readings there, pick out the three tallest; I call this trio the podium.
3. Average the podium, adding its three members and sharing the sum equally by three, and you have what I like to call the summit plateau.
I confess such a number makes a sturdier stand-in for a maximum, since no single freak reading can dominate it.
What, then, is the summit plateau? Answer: 3.109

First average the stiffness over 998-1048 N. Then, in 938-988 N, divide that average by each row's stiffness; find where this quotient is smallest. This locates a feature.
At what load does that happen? 960 N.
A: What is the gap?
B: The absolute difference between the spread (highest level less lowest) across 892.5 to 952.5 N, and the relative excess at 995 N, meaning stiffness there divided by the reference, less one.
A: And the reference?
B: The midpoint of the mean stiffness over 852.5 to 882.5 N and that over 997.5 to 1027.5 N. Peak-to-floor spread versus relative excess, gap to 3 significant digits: 0.105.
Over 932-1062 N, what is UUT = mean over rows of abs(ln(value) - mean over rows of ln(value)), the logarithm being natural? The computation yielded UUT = 0.011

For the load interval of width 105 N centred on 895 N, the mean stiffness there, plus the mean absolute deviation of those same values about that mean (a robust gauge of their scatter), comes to 3.07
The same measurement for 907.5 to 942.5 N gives 3.08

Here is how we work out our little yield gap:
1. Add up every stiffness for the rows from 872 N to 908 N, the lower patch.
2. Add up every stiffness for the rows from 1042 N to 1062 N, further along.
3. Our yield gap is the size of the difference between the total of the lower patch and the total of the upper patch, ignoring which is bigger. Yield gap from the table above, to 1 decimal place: 8.6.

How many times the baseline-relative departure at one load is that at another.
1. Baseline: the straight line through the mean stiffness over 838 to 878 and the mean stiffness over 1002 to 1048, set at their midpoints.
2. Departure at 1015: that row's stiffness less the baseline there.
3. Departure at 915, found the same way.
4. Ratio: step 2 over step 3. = -1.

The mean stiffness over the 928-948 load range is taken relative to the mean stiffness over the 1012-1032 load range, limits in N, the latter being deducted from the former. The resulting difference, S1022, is -0.013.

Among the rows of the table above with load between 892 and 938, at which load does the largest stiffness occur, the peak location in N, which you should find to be 930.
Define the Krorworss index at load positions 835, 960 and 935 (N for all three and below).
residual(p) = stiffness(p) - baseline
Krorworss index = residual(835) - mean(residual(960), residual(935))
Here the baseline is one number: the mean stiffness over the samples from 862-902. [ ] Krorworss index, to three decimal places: -0.061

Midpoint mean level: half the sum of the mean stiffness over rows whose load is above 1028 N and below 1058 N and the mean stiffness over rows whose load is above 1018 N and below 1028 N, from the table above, 3.12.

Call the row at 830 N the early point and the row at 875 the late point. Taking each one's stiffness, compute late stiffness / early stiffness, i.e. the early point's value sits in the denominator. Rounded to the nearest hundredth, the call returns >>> 0.98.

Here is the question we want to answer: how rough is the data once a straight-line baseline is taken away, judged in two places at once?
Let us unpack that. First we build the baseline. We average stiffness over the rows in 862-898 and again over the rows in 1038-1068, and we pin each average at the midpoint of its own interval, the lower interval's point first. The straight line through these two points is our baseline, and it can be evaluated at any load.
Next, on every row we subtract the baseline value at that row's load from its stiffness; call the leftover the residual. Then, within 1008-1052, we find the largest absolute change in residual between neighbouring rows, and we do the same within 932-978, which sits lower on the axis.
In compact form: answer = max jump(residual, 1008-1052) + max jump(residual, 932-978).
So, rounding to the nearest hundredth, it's 0.15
